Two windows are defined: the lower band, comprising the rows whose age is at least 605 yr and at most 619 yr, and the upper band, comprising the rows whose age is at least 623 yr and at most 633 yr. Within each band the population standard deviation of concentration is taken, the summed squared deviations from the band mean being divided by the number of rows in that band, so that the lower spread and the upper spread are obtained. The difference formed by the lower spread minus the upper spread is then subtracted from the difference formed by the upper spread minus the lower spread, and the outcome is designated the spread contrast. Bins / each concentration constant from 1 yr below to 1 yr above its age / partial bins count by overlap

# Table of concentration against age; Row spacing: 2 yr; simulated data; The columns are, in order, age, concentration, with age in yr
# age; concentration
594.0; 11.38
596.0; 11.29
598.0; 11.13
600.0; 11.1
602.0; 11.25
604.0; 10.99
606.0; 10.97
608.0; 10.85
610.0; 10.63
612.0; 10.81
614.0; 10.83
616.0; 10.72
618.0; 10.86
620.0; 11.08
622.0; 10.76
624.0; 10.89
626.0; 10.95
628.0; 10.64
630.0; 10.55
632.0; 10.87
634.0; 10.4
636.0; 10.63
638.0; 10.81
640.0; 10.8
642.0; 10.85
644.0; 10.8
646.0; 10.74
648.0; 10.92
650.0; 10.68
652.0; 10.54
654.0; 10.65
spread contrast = 0.11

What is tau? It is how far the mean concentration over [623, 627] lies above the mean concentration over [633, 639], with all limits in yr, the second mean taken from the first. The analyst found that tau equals 0.31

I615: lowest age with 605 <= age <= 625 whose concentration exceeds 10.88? 606.0 yr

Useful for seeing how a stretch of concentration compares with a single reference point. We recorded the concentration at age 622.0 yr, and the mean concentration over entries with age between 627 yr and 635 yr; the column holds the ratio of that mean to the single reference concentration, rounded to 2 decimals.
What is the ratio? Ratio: 0.99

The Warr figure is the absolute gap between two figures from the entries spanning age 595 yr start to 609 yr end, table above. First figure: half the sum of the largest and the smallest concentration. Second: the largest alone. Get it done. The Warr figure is 0.22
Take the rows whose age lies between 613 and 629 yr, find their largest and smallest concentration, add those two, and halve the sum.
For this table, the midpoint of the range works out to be 10.9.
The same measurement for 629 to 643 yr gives 10.6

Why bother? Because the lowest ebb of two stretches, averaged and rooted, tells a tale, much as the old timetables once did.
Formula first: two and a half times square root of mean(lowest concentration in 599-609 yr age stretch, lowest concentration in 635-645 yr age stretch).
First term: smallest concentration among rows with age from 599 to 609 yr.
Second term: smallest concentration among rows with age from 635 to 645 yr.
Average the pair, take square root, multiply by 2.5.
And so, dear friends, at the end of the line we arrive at 8.193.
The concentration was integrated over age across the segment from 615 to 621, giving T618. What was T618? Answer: 65.3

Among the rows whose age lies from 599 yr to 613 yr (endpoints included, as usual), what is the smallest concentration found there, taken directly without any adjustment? 10.63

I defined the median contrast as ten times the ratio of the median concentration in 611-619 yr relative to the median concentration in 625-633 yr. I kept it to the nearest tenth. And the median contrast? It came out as 10.1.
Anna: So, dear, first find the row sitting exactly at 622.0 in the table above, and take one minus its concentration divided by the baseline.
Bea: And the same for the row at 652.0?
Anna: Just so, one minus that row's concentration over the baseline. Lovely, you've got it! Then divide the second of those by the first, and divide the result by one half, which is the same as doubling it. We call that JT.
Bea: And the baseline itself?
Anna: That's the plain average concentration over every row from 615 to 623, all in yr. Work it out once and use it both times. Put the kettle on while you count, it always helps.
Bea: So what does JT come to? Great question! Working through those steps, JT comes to 7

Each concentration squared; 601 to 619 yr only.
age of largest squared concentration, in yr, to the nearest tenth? 602.0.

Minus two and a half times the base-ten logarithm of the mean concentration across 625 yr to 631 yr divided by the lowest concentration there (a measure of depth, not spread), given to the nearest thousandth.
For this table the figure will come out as -0.017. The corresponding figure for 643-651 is -0.011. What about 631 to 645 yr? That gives -0.035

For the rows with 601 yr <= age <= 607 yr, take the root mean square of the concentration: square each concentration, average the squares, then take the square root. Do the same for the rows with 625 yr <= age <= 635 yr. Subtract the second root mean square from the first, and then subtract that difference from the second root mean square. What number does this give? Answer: 10.3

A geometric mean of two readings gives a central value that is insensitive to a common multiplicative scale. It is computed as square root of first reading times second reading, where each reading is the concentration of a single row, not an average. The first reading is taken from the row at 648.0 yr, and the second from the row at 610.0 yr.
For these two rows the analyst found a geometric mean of 10.8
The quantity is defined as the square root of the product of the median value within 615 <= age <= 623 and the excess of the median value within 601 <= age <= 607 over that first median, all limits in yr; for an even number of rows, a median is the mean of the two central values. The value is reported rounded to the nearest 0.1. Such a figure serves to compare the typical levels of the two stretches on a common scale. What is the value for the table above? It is 1.4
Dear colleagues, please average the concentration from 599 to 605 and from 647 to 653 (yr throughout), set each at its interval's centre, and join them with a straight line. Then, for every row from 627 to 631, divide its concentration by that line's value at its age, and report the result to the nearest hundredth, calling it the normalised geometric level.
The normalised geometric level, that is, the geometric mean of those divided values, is 0.97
